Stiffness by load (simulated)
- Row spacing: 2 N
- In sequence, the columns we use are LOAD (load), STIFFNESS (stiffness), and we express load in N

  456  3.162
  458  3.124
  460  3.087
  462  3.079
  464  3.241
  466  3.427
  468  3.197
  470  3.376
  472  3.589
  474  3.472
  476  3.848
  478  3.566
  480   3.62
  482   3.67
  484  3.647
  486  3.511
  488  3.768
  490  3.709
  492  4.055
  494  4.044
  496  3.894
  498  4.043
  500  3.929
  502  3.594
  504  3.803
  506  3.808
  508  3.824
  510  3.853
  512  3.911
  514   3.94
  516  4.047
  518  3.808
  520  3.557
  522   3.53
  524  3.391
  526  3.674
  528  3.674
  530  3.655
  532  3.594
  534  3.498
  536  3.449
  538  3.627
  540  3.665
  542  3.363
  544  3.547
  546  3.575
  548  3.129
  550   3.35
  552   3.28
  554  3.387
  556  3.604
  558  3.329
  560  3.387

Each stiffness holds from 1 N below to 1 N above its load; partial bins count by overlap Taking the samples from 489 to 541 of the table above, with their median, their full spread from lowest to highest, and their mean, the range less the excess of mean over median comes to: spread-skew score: 0.67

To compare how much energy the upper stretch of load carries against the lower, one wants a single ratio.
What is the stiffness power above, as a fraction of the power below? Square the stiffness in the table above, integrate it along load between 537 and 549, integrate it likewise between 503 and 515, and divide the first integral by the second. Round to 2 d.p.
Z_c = 0.82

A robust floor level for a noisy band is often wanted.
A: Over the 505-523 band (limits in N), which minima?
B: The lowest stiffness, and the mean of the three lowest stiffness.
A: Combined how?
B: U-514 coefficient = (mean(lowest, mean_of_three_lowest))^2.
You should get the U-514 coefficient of 12.8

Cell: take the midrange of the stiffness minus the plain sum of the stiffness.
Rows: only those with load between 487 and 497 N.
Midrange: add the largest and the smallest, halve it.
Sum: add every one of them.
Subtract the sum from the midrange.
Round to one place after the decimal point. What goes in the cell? -15.6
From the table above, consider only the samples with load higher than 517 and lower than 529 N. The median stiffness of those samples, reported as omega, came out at 3.62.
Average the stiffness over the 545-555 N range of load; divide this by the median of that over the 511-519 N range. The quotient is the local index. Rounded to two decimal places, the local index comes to 0.85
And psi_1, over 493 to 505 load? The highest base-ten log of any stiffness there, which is 0.61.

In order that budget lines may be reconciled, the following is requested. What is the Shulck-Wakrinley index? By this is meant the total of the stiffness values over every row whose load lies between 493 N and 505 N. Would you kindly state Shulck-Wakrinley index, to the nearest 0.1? 23.3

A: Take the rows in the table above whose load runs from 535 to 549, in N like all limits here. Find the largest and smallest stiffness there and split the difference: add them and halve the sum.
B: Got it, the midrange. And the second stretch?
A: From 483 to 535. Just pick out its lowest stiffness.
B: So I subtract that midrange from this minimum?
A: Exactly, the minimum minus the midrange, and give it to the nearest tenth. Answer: 0.0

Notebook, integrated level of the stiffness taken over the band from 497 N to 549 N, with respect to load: 191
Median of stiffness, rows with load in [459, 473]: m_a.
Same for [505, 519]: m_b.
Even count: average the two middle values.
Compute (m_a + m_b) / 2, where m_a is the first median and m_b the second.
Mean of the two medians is 3.55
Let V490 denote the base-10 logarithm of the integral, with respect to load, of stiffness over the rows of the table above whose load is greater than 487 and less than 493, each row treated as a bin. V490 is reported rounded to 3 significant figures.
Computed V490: 1.36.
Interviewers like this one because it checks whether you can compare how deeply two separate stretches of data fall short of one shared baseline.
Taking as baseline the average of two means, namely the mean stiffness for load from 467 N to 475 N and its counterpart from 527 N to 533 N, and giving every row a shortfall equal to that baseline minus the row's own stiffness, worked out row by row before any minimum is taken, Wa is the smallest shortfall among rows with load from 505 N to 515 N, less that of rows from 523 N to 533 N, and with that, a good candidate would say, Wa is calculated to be -0.27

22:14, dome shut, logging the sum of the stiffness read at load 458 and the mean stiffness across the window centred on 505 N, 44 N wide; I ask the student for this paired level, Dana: 6.91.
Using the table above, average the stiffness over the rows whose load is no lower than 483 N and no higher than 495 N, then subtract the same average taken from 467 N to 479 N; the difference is 0.28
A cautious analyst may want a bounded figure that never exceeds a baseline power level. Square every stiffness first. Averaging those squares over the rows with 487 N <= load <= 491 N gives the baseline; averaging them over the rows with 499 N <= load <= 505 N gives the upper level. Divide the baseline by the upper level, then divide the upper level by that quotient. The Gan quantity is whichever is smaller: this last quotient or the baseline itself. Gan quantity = 14.0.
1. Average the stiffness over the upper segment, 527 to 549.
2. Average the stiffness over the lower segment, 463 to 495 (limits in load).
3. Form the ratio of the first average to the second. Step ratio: 0.98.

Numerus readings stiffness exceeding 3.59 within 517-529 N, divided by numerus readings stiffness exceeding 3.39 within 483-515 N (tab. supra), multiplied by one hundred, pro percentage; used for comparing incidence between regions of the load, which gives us 19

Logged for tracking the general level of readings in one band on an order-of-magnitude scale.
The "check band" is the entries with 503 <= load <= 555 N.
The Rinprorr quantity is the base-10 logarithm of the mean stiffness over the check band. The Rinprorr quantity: 0.558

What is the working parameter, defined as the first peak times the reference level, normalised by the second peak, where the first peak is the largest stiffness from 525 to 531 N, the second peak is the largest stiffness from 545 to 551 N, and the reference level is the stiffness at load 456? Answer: 3.25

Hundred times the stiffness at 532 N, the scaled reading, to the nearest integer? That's 359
